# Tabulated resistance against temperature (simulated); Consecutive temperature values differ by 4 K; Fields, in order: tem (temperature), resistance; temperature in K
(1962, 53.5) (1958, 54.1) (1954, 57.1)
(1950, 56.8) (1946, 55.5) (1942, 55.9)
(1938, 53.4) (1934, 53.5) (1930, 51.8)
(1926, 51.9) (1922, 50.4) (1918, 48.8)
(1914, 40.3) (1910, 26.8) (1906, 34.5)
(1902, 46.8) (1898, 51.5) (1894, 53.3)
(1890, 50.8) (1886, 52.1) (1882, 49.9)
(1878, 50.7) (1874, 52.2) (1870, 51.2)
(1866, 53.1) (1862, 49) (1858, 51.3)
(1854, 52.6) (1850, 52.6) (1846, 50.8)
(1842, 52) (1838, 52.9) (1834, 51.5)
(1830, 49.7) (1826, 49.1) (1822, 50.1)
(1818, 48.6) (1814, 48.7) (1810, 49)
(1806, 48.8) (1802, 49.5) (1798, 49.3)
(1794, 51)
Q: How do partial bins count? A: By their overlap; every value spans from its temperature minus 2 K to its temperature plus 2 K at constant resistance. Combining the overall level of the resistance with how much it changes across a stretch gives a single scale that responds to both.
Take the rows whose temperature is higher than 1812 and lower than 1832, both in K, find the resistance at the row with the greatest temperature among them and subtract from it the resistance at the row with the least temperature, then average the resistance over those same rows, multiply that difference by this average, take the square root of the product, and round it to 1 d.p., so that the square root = 7.0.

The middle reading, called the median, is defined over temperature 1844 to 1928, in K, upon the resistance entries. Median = 50.8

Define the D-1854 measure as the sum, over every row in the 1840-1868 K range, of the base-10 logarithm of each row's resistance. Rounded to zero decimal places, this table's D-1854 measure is 12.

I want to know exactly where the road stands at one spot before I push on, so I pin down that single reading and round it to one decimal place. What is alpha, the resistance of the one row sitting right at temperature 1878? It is 50.7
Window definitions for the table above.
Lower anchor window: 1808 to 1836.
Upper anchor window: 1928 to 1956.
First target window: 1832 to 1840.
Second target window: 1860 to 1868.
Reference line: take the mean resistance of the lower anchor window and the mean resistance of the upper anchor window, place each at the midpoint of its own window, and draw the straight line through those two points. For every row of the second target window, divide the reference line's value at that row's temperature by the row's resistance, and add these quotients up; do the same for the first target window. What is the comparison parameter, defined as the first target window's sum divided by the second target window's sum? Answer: 0.95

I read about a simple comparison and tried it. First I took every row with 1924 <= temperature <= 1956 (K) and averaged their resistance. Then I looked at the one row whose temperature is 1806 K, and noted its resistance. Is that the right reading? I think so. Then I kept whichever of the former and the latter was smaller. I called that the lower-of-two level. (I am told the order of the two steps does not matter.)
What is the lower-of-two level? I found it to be 48.8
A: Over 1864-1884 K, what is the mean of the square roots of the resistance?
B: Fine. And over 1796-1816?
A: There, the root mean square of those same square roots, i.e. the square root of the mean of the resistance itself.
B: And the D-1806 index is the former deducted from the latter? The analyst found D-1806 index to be -0.17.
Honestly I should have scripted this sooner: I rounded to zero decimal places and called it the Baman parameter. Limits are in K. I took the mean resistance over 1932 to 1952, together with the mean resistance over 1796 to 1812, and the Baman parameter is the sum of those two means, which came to 104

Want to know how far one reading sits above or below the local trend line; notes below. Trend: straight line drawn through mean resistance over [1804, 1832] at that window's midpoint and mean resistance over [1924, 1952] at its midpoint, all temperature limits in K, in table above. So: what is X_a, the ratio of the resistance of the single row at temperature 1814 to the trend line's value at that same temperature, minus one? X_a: -0.01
